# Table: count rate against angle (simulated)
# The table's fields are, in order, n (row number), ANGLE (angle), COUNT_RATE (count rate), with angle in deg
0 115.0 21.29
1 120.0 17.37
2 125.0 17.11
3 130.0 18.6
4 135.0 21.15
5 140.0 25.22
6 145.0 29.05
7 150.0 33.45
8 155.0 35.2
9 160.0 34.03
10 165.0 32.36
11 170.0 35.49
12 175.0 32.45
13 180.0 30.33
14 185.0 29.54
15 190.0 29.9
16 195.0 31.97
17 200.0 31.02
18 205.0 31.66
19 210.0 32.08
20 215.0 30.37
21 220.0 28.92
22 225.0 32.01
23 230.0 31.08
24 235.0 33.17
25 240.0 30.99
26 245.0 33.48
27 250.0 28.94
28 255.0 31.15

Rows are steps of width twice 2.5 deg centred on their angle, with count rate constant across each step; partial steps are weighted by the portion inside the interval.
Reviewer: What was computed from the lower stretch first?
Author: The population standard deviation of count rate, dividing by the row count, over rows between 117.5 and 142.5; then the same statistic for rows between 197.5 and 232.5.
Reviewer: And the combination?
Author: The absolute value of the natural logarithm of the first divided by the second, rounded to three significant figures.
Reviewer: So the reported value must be 1.08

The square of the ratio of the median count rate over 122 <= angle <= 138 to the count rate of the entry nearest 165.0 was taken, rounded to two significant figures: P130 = 0.33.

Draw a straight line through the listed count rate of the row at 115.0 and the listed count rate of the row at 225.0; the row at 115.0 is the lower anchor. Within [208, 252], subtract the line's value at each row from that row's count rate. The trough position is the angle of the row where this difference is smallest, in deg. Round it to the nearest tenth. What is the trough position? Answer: 250.0 deg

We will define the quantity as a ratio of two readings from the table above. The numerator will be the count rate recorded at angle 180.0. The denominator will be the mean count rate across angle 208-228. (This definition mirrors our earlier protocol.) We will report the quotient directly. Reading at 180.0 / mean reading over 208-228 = 0.98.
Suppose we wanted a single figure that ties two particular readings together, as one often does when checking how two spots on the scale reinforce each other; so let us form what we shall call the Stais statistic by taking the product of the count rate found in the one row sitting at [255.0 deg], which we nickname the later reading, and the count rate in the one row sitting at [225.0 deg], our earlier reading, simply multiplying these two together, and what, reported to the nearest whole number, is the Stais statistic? 997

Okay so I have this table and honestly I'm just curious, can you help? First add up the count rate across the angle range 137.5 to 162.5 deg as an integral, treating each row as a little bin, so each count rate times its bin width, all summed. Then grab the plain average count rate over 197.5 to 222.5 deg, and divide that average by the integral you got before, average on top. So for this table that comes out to 0.0393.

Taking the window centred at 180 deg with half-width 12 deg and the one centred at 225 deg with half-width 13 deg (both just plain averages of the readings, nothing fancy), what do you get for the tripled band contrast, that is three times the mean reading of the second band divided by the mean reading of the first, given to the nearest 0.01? 2.96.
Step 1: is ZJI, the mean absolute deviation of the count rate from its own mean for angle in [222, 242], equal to 0.78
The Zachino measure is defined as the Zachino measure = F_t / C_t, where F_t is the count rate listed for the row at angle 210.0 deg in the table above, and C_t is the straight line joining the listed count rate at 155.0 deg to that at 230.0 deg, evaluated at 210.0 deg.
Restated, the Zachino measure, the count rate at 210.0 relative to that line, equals 0.997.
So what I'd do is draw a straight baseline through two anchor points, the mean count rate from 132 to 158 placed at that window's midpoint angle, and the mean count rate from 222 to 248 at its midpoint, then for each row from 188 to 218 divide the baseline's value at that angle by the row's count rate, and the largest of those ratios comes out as 1.03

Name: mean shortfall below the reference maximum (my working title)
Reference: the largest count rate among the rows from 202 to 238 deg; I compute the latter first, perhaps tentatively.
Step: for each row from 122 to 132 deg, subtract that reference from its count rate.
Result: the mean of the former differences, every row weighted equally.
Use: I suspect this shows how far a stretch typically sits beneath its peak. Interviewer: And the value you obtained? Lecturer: -15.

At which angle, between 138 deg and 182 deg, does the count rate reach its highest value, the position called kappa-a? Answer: 170.0 deg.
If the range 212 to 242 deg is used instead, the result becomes 235.0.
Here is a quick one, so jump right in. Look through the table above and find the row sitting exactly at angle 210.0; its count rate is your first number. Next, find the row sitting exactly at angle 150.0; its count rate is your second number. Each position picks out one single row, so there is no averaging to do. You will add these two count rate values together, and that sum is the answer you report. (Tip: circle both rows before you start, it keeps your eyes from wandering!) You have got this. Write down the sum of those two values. 66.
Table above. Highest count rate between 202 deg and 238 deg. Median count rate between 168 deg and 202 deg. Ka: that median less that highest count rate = -2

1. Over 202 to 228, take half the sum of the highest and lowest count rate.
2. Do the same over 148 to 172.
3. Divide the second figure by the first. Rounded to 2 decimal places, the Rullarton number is 1.11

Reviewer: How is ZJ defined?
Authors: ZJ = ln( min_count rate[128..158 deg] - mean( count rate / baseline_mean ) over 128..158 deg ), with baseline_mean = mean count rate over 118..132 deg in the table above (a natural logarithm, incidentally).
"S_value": 2.84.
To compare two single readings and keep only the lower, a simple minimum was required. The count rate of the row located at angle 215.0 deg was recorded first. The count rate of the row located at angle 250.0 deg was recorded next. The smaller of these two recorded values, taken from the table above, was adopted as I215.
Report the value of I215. 28.9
